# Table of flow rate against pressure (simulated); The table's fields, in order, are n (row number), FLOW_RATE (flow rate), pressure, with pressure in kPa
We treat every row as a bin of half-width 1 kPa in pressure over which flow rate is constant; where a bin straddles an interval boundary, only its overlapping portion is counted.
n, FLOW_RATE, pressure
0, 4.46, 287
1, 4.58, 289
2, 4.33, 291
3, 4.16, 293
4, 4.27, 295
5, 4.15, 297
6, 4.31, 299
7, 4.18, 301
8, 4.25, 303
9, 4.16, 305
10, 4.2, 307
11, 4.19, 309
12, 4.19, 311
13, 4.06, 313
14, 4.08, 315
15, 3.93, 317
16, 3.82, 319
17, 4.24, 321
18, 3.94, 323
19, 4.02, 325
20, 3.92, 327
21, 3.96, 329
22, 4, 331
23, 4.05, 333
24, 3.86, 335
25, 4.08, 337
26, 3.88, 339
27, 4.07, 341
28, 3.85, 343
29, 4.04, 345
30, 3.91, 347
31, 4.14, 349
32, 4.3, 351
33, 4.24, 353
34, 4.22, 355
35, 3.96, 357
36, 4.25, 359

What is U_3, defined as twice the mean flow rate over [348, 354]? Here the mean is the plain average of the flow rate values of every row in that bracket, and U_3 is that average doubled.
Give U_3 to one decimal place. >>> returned 8.5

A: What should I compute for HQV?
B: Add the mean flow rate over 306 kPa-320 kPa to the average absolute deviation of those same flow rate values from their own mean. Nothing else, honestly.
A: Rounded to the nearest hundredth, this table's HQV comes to 4.18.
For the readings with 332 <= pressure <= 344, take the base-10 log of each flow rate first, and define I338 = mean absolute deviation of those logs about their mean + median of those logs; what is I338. 0.609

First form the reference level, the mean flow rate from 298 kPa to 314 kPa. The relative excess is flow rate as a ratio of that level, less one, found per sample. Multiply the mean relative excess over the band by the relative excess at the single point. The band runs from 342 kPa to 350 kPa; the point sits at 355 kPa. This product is -0.0003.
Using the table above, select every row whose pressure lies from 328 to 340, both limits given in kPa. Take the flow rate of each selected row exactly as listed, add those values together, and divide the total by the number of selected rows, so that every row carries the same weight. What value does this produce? 3.97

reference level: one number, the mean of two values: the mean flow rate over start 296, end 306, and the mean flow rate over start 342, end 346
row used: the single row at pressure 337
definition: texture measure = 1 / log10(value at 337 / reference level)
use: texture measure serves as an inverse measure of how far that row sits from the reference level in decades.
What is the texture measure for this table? 3757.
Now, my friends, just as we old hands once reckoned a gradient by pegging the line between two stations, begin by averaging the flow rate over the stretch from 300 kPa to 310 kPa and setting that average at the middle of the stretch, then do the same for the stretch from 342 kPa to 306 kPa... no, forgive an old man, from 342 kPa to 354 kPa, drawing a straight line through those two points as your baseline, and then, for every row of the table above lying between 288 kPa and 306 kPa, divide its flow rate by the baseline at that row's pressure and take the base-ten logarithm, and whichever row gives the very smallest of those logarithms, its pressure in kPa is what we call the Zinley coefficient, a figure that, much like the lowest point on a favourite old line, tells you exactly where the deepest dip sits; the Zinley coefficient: 293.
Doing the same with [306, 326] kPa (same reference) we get 319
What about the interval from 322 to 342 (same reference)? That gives 335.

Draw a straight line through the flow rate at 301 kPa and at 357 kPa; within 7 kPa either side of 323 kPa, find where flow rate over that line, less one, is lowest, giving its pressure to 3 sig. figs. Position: 319 kPa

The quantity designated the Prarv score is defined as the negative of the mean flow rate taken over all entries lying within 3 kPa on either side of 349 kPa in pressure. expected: -4.117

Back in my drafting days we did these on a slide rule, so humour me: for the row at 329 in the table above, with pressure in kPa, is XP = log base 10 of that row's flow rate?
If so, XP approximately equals 0.60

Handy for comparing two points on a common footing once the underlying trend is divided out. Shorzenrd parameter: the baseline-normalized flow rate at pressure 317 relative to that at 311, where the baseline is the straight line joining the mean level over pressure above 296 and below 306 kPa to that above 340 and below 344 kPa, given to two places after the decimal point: 0.95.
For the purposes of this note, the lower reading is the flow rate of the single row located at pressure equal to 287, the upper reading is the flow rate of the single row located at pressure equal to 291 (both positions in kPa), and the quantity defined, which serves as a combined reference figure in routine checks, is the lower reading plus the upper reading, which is 8.79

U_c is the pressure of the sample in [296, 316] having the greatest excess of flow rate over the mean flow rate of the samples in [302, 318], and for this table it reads 299 kPa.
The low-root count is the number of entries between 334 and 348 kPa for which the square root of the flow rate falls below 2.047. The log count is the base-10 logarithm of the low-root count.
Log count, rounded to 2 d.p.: 0.85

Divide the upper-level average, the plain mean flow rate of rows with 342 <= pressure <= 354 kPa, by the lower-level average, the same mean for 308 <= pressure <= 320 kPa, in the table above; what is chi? 1.01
